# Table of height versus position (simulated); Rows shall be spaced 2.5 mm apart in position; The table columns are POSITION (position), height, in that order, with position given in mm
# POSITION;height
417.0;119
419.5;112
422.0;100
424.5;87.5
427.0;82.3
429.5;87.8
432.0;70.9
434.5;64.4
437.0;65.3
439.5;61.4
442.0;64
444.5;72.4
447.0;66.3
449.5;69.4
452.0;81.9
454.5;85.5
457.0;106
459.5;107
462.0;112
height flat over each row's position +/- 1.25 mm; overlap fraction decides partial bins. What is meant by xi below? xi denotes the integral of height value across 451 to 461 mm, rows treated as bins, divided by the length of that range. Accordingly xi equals 96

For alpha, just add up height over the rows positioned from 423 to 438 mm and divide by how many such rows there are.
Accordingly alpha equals 76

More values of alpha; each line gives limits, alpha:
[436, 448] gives 66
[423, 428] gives 85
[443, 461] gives 84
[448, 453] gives 76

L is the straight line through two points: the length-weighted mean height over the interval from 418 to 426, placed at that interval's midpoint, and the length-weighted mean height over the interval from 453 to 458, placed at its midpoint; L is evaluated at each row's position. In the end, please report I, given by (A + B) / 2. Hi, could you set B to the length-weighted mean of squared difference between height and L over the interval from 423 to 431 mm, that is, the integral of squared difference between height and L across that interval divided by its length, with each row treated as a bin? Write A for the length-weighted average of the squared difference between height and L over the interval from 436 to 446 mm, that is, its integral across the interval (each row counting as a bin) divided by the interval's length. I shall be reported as 589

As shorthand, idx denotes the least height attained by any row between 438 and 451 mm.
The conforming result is 61.4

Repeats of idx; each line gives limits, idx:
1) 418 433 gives 70.9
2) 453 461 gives 85.5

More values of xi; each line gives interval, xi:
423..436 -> 79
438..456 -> 72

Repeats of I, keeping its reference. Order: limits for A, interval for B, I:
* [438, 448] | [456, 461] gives 558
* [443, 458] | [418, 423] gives 261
